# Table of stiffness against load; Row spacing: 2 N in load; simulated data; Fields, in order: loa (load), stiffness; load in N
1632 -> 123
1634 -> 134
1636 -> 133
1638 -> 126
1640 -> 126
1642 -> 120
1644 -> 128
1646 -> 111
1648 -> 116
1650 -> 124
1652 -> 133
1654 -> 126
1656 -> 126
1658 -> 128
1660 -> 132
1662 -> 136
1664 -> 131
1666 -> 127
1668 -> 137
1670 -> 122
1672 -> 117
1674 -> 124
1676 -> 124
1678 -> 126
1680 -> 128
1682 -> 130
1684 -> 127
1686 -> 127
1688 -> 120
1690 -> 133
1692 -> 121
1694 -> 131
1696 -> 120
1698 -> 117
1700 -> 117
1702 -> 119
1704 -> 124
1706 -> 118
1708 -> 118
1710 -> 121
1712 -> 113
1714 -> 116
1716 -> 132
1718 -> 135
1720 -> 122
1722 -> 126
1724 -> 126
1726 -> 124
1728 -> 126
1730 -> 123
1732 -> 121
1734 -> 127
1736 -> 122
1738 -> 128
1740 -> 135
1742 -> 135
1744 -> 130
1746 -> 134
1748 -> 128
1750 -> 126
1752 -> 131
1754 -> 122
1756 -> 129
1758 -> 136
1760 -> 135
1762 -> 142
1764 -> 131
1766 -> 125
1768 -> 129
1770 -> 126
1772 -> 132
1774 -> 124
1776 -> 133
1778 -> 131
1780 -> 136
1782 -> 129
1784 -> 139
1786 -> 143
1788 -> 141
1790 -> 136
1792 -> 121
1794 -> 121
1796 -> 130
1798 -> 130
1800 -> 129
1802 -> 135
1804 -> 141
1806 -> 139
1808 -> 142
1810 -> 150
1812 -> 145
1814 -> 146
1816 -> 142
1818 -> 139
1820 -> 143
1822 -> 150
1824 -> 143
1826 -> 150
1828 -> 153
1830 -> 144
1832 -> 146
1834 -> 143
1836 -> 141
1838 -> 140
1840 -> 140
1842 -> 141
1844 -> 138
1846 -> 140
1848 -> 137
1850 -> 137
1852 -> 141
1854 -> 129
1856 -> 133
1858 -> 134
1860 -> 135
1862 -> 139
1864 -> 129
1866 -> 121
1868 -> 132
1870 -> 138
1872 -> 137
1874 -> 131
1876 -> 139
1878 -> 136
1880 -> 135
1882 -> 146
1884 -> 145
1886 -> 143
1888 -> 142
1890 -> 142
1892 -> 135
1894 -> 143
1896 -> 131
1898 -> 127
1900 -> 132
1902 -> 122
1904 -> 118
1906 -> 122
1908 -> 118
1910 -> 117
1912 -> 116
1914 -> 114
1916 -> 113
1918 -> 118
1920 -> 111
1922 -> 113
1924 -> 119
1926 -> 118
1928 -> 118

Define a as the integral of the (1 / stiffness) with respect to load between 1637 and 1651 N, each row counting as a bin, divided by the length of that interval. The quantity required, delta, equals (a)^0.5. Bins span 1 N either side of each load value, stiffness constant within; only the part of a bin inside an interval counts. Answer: 0.0908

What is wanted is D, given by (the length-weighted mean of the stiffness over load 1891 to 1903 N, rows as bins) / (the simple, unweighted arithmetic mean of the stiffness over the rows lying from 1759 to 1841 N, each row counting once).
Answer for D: 0.96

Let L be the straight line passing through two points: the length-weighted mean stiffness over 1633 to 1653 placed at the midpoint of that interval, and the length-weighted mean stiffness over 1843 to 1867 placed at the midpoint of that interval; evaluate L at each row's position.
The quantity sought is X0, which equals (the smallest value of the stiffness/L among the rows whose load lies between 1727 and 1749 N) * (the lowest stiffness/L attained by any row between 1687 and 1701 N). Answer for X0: 0.860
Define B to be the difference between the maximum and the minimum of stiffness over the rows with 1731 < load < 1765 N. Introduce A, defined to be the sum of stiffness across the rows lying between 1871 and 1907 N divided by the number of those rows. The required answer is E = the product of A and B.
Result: 2830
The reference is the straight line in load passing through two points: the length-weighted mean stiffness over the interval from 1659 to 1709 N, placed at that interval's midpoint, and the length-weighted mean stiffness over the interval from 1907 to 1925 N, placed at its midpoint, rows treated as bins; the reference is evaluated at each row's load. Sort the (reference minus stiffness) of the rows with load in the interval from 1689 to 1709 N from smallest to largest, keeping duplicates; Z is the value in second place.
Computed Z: -6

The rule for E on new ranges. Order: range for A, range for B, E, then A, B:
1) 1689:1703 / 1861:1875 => 2206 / 123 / 18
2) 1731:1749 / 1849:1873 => 2578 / 129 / 20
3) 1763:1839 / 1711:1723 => 3021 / 137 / 22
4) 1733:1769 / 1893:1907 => 3257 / 130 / 25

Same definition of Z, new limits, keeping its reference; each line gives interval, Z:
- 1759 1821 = -26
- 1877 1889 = -28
